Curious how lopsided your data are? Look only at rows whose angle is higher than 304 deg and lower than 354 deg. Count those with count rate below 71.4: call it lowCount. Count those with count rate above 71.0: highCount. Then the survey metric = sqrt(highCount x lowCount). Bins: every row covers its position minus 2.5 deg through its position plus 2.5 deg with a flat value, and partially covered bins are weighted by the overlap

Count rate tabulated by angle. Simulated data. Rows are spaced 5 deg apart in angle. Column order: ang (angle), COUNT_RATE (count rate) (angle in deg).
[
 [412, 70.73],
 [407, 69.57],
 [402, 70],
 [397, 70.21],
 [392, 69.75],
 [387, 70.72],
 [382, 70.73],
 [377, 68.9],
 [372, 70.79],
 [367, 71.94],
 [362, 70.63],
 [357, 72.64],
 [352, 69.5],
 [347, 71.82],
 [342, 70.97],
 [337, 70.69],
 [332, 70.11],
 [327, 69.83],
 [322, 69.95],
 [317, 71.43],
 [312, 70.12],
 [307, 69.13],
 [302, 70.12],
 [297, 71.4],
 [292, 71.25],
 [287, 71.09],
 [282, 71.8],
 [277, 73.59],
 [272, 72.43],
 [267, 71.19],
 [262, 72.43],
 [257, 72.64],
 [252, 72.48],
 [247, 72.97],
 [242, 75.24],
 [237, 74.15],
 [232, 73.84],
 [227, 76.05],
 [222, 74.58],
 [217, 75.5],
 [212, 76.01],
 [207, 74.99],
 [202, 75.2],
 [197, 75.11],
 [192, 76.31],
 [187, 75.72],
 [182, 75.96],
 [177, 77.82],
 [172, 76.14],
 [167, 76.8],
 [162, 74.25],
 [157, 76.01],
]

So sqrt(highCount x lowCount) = 4.0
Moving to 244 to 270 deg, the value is 2.2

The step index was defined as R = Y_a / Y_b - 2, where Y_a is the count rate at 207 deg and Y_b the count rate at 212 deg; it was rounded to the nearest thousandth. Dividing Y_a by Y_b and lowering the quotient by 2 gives -1.013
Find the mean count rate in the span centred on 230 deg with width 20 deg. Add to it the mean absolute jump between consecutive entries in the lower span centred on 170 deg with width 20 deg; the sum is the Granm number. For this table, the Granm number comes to 76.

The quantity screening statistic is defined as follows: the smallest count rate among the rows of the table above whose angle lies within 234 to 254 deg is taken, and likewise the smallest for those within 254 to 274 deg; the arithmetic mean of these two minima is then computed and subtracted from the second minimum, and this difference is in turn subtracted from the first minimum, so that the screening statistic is 73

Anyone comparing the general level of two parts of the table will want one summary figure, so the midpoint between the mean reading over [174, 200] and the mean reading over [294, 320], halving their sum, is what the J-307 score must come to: 73.3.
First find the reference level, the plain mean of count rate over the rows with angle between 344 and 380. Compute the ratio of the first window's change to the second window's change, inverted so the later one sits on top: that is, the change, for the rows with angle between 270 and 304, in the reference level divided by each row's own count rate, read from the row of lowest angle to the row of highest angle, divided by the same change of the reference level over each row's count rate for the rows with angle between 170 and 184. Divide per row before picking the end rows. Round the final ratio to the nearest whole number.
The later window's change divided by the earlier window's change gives 15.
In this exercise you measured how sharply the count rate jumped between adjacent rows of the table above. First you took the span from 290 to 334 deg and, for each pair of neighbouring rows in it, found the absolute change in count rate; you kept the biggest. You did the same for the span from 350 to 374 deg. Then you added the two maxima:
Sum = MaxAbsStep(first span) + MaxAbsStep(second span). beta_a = 4.6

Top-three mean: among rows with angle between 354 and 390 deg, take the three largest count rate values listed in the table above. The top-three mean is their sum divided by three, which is 71.8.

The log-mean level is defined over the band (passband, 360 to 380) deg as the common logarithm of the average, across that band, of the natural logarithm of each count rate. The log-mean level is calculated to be 0.629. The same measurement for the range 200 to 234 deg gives 0.635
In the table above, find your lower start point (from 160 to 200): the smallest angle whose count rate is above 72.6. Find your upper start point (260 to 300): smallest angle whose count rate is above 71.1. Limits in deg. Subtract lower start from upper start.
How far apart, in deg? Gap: 100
